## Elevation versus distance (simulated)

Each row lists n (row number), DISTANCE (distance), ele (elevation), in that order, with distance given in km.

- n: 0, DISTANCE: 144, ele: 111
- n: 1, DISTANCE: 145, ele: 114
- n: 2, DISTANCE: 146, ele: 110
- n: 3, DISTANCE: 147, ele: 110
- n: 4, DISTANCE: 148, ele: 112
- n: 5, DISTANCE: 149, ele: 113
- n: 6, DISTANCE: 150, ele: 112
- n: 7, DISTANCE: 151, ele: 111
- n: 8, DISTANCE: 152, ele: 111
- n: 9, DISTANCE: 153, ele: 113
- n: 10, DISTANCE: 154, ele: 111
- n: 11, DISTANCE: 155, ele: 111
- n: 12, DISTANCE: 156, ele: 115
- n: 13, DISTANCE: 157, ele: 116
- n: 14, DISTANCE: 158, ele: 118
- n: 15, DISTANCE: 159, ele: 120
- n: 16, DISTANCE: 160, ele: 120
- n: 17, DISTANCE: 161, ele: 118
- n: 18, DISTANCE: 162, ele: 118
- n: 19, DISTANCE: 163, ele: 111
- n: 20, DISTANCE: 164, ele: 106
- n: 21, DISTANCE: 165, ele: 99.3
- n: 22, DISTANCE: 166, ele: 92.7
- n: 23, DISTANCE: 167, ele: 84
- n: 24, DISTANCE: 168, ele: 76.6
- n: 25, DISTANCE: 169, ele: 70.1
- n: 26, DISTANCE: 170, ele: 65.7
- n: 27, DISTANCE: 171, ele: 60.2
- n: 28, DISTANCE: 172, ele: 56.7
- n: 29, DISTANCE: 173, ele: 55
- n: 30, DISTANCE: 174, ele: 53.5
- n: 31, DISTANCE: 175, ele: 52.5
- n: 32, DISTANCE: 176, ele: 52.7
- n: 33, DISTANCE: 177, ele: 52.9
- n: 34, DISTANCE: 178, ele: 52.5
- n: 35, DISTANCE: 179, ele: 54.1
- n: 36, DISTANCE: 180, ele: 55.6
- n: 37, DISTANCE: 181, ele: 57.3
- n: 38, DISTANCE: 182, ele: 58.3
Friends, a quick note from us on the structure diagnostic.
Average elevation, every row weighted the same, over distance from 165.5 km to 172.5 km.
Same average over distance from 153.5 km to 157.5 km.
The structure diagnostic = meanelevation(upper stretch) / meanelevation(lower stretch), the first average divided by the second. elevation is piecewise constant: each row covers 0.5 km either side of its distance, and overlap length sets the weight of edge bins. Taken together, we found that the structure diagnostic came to 0.64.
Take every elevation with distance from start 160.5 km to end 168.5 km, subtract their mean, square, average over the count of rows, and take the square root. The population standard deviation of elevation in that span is 14.4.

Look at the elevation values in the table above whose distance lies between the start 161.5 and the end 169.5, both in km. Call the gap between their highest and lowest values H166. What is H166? 48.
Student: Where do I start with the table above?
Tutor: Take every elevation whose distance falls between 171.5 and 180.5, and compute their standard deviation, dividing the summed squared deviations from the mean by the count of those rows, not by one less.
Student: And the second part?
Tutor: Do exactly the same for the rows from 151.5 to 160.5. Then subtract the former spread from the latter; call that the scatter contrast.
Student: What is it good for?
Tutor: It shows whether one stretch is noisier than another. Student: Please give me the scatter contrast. 2.1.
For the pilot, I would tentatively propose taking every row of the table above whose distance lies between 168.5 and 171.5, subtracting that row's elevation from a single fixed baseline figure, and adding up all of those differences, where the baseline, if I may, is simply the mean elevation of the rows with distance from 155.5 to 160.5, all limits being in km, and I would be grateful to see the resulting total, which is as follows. 157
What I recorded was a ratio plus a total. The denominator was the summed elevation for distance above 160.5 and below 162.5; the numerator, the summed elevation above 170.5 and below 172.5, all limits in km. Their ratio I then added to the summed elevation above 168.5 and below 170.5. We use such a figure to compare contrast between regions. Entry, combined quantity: 136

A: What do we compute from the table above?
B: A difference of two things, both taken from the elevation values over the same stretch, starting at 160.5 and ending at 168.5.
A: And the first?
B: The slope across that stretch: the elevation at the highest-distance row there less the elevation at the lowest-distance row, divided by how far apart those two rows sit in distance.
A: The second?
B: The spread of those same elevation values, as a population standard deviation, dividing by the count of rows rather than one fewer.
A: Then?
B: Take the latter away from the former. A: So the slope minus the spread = -20.3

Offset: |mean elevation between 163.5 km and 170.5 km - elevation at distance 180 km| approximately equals 29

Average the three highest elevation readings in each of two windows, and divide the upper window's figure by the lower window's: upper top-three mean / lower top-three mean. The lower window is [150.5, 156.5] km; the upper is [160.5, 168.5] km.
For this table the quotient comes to 1.02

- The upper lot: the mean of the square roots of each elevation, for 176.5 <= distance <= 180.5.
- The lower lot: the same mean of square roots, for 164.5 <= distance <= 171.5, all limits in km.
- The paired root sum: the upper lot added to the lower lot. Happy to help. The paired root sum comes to 16.2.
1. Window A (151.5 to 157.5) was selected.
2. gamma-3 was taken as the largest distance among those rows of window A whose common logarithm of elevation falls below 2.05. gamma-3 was 155 km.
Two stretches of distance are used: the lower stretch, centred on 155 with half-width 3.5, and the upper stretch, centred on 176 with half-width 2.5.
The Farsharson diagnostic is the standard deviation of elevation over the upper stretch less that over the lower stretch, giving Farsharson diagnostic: -2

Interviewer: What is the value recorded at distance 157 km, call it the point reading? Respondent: 116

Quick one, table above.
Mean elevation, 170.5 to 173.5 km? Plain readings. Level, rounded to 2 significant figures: 57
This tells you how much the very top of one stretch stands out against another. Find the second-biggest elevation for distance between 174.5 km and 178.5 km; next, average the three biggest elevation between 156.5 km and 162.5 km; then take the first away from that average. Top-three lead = 67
